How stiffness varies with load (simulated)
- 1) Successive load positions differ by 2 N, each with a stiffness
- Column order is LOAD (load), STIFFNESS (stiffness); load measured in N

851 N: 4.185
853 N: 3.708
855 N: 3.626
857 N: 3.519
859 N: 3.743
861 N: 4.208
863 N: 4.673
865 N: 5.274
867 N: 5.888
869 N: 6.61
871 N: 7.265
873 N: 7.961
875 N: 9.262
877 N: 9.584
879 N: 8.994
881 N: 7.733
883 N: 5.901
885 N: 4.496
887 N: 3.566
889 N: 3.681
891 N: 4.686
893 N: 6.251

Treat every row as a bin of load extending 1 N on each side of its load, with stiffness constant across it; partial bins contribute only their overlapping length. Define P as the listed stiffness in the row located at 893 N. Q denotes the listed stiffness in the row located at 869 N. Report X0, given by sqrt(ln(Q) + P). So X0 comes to 2.85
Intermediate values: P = 6.251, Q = 6.61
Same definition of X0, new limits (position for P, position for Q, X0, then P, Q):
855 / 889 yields 2.22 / 3.626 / 3.681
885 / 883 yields 2.50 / 4.496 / 5.901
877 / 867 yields 3.37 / 9.584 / 5.888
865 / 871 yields 2.69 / 5.274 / 7.265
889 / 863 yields 2.29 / 3.681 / 4.673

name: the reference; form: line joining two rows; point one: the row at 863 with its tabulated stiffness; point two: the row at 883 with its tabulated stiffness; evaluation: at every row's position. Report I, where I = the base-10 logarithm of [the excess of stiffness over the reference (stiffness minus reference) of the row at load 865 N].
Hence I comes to -0.3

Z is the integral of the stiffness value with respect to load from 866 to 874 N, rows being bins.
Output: 55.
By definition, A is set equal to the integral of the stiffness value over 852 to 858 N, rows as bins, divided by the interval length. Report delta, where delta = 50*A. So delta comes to 181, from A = 3.6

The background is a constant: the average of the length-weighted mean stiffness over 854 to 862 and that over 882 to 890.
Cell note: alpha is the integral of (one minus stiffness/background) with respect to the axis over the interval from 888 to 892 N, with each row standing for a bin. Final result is -0.1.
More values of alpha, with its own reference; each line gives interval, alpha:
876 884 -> -7.7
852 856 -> 0.4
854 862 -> 0.6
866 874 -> -5.5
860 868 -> -1.8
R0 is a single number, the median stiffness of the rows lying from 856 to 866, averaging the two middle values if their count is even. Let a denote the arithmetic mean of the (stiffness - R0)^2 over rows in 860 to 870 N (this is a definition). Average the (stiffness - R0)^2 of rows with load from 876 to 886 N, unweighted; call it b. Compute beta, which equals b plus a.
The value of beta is 15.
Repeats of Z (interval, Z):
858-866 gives 36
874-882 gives 71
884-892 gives 33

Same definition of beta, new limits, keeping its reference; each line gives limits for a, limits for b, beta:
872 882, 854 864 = 21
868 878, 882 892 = 18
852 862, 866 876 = 12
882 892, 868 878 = 18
